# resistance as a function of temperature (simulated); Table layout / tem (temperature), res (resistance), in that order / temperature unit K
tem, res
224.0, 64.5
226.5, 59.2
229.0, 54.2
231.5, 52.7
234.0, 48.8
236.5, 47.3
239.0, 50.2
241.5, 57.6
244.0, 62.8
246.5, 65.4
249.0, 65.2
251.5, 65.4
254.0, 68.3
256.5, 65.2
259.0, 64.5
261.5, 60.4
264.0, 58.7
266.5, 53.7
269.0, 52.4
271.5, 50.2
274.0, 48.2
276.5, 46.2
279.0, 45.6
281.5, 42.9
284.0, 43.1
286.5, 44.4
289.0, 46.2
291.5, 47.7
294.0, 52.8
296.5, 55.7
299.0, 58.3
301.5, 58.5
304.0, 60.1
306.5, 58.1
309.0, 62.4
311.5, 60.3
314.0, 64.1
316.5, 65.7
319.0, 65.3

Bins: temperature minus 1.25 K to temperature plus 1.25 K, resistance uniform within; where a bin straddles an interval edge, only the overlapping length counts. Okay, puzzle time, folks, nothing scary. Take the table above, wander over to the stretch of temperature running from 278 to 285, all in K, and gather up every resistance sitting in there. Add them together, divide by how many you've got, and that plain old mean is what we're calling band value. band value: 44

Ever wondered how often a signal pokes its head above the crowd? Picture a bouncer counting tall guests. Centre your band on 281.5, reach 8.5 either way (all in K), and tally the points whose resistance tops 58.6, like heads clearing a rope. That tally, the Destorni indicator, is 0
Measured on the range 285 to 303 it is 0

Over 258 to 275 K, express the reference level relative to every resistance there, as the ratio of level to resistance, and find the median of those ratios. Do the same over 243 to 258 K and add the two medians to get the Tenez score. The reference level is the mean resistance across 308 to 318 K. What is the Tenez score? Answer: 2.14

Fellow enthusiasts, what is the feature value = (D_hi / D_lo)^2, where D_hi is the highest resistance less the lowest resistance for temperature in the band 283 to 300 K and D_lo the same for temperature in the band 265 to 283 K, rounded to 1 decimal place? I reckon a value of 2.0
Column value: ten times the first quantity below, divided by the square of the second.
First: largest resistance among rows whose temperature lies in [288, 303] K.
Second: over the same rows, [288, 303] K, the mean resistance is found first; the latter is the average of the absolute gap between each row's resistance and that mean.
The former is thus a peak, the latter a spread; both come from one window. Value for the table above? 32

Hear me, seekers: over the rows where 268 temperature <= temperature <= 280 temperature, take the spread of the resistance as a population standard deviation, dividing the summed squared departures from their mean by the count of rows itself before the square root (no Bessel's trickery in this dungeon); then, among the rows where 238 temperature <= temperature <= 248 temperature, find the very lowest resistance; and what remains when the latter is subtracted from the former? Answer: -47.7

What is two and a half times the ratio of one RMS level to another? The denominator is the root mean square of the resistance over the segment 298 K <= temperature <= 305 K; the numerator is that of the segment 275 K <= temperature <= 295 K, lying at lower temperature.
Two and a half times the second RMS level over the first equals 2.0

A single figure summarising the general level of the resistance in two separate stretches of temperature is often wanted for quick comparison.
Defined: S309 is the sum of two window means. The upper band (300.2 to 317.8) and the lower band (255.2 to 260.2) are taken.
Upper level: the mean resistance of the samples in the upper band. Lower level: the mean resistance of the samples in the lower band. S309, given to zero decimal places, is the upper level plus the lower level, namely 126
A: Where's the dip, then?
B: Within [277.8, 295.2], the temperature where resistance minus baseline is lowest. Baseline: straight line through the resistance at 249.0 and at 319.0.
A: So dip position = 281.5 K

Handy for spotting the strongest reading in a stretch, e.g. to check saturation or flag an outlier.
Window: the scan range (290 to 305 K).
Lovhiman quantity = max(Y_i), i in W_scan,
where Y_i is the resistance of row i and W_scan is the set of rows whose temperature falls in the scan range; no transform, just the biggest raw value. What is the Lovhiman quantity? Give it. 60.1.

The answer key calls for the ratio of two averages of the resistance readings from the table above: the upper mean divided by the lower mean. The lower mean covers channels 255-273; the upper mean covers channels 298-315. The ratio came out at 1.04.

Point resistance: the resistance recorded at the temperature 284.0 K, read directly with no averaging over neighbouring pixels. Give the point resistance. 43.1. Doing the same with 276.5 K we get 46.2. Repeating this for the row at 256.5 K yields 65.2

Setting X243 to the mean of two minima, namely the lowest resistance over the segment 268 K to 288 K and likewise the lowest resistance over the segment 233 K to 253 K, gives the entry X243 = 45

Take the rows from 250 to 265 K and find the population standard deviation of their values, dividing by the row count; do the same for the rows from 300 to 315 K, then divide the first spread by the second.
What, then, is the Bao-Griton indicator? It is 1.5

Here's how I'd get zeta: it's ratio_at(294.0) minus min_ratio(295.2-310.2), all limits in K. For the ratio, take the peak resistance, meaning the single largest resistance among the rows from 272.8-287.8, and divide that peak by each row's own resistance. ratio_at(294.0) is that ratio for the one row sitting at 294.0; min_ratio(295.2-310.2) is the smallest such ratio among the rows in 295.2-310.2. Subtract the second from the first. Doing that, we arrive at 0.14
